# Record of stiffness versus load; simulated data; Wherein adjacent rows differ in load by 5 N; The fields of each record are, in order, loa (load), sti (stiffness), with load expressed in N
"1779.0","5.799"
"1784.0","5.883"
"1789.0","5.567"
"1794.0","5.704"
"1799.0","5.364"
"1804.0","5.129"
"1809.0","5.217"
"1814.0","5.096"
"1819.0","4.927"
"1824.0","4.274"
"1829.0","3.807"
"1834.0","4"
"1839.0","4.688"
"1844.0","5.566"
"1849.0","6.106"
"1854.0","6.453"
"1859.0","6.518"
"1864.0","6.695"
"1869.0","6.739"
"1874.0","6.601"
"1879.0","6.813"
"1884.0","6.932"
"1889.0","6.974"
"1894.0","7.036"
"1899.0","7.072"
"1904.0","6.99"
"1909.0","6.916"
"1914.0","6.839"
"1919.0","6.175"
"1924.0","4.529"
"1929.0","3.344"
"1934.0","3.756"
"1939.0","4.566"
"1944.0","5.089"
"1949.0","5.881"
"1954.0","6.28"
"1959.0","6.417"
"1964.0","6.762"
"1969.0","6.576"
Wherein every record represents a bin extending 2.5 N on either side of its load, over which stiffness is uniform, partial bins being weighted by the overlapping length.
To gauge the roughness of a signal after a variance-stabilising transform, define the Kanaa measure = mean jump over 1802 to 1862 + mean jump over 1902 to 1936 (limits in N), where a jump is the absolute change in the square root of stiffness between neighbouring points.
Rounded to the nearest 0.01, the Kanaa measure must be 0.24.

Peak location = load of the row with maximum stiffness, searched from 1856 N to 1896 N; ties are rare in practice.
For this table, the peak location 1894.0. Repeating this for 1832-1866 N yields 1864.0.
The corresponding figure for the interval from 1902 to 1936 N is 1904.0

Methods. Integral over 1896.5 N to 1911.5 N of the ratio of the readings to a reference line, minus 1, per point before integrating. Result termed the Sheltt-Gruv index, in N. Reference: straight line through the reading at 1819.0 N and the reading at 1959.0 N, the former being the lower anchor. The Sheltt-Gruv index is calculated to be 2.99 N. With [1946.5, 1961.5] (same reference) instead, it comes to -0.41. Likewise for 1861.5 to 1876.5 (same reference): 3.35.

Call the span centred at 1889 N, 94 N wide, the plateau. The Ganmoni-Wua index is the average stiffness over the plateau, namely 6.2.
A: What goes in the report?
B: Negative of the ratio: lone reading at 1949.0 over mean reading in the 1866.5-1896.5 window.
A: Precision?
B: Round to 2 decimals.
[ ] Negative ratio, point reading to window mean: -0.86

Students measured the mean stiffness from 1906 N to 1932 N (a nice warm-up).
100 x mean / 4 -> 139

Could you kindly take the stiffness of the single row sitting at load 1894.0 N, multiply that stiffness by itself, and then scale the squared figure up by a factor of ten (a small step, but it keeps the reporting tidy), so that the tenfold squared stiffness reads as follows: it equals 495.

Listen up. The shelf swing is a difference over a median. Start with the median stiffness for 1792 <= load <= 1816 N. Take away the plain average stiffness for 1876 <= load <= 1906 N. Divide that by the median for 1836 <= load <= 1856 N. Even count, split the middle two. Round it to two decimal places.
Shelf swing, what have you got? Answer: -0.30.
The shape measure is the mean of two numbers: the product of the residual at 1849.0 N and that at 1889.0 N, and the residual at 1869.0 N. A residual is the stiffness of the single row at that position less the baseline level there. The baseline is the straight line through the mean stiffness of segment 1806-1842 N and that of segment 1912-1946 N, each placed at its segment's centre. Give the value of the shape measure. 2.61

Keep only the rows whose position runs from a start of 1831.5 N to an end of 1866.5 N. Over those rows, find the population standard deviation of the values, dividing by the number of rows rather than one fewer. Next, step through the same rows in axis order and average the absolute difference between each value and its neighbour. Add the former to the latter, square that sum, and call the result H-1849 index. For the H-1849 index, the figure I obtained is 2.0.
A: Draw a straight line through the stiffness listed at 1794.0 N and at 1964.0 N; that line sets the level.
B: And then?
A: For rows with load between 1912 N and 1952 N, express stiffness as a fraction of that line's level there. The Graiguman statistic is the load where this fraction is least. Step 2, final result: 1929.0 N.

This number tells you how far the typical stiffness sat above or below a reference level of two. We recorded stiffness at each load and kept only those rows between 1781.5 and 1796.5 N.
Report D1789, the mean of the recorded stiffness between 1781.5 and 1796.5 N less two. 3.7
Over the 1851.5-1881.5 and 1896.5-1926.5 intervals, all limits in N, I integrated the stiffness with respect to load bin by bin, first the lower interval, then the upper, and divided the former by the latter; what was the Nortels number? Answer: 1.03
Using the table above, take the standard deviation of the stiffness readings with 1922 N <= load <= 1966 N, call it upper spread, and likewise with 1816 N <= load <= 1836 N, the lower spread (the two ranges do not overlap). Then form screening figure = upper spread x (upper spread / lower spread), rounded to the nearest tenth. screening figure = 3.1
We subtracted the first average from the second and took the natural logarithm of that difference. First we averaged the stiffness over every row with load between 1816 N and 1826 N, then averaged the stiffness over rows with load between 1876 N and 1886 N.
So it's 0.8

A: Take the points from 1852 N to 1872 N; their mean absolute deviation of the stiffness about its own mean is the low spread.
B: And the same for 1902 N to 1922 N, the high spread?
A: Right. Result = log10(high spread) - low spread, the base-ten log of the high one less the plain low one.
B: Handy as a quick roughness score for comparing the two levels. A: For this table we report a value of -0.67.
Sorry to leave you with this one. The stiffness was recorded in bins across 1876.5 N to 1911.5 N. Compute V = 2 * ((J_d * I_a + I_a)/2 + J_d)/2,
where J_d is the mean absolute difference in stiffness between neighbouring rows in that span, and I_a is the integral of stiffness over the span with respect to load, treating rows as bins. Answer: 130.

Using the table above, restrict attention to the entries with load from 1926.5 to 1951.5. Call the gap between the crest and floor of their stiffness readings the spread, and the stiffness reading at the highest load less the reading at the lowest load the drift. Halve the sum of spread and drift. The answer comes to 2.5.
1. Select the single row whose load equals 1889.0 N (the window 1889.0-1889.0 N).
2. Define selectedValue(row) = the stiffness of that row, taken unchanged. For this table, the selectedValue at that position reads 6.974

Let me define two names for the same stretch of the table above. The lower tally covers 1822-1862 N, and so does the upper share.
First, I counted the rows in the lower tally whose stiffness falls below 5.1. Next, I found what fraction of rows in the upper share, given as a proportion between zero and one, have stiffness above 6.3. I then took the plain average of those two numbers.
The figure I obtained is 2.1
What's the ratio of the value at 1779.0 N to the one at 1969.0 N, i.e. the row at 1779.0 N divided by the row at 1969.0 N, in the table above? 0.88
